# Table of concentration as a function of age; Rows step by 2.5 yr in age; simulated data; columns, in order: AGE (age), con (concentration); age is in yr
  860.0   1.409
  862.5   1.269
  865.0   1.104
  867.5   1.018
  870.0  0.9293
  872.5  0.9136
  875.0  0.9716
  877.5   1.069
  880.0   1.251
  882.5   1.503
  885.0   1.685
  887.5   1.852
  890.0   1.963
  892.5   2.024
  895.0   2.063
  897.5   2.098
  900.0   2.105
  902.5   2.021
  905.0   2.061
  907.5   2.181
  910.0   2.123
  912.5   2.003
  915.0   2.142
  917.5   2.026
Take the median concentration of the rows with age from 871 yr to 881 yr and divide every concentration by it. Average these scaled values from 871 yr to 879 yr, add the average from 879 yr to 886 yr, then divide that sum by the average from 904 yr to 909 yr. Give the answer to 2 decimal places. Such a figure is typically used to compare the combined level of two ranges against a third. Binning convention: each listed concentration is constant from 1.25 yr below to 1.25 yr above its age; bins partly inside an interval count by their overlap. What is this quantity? 1.16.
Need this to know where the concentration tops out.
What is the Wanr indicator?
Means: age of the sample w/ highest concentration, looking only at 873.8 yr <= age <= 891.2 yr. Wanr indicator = 890.0 yr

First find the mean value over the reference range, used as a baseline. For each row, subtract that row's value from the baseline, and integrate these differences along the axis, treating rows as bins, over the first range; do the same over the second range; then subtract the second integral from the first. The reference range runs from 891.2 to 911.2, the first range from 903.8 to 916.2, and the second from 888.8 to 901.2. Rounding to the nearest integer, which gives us -1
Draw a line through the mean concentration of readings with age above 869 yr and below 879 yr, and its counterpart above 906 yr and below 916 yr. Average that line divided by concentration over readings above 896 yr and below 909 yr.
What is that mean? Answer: 0.88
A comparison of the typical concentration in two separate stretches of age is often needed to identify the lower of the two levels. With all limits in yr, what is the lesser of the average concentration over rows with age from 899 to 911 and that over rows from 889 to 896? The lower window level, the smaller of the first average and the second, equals 2.02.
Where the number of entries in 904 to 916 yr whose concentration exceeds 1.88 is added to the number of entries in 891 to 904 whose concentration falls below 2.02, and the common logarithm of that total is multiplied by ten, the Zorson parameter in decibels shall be 7.0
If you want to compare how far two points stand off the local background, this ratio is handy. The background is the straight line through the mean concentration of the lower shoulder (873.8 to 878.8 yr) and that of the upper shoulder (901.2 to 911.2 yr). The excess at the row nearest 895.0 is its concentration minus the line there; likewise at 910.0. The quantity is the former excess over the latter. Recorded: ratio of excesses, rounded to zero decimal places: -3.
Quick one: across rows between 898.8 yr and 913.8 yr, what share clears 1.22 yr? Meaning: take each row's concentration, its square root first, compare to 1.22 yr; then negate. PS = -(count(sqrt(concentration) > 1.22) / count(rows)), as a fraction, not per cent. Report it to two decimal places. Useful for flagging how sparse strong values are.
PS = -1.00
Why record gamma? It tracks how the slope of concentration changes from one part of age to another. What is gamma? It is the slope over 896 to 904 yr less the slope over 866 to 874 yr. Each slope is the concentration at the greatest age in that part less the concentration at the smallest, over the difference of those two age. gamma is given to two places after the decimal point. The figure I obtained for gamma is 0.01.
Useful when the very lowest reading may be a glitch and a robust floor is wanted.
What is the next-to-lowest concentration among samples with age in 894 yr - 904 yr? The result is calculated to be 2.063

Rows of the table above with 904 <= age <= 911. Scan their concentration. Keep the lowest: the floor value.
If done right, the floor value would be 2.061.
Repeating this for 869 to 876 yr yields 0.9136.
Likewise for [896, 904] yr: 2.021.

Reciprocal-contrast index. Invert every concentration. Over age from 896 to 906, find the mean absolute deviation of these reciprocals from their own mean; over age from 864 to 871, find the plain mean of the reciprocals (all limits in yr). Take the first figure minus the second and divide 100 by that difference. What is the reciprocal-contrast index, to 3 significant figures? -102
